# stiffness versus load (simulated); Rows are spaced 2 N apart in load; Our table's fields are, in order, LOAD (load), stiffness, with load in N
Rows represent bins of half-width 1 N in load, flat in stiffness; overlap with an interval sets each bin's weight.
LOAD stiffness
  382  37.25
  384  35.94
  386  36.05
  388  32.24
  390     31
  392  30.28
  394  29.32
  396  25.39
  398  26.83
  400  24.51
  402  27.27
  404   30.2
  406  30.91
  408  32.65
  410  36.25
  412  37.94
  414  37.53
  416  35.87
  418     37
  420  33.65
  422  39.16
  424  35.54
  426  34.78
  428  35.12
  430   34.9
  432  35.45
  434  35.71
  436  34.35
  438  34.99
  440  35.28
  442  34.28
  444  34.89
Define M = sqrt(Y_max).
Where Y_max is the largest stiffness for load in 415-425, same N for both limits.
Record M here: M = 6.3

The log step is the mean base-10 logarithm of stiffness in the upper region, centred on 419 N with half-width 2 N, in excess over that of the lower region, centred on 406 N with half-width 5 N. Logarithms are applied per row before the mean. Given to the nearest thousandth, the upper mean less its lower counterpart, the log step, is 0.052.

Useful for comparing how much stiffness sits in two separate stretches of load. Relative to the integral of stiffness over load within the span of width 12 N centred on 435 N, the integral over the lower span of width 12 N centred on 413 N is 1.03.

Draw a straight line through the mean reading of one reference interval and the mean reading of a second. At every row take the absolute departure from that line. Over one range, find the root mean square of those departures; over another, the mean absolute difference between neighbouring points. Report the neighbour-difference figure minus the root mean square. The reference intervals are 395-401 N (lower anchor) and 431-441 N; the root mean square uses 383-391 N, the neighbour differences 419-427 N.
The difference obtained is -8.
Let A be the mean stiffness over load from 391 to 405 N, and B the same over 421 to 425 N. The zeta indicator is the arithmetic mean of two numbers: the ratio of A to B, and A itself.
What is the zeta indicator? 14.2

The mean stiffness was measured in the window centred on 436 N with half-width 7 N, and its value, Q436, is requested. 35.0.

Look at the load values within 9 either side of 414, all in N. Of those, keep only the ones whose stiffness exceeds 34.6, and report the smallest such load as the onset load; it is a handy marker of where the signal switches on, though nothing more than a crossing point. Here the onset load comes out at 410 N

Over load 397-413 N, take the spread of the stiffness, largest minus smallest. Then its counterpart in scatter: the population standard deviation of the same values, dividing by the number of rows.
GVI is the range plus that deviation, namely 18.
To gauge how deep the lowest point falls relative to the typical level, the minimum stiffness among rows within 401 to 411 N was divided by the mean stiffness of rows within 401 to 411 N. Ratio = 0.867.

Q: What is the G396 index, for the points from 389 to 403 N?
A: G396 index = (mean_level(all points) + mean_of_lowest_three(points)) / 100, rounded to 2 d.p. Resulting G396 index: 0.53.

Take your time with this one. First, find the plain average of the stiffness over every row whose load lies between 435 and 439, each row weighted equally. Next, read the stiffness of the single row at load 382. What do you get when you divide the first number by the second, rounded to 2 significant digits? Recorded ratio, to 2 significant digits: 0.93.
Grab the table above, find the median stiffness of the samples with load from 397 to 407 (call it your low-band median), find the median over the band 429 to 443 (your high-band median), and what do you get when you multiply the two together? 954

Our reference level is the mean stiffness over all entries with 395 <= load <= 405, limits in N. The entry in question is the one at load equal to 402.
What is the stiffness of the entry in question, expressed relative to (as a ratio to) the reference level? 1.0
